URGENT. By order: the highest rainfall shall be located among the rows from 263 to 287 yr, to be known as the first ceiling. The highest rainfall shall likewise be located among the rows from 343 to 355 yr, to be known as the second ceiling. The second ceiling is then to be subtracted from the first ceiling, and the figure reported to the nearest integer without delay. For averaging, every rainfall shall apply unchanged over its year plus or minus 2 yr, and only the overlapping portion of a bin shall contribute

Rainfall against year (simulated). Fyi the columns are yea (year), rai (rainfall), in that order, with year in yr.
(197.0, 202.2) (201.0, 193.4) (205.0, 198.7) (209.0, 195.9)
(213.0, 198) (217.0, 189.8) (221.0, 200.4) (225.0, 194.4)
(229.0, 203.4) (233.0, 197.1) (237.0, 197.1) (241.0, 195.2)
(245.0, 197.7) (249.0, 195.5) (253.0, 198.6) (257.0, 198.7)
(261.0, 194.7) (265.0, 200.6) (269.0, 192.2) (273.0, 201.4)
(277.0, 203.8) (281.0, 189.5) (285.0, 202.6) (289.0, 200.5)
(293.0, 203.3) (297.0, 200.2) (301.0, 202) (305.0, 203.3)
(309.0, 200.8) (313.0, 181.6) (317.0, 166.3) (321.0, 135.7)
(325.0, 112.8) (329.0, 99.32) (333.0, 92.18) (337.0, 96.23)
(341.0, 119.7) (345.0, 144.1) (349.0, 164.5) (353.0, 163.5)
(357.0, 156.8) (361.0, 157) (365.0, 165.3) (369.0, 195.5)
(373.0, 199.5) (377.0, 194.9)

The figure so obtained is 39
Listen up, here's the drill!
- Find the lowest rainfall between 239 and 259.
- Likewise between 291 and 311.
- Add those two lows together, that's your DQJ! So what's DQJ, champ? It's 395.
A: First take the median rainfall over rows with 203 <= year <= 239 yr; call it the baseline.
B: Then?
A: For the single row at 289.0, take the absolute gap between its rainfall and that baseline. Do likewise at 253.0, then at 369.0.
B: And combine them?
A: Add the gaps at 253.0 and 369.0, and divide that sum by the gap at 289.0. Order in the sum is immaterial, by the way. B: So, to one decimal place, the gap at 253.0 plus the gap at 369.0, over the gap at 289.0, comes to 0.9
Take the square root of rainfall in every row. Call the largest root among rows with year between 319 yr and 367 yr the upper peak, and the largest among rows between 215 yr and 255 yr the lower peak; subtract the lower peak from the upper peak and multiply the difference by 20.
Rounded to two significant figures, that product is -28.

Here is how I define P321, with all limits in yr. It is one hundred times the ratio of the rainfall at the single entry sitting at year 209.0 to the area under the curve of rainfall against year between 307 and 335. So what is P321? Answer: 4.95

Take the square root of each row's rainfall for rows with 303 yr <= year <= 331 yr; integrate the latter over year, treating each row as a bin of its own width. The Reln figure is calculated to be 348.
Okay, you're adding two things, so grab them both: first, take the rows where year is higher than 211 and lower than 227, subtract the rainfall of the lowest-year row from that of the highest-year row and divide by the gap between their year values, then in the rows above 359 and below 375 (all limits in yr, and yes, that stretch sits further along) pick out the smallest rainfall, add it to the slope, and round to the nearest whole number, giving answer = 157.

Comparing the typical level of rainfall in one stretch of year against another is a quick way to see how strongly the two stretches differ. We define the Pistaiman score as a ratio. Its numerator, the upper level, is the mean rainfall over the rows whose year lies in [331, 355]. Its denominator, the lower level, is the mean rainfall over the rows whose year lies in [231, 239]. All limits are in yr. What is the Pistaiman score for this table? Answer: 0.66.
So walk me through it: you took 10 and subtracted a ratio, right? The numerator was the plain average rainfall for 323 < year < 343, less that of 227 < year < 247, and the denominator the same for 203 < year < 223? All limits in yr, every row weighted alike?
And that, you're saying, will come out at 10.5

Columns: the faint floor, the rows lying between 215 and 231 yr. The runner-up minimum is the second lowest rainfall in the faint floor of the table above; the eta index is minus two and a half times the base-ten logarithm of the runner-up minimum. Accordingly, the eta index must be -5.72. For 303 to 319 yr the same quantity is -5.65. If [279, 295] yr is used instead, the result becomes -5.76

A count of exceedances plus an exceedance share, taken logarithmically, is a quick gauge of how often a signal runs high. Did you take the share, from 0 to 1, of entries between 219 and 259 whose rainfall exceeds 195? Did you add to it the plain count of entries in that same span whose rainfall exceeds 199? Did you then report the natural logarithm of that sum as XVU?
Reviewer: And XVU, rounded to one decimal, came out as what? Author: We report 1.1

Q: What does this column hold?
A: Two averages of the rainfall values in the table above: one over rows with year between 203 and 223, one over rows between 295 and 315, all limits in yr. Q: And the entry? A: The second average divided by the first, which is 1.01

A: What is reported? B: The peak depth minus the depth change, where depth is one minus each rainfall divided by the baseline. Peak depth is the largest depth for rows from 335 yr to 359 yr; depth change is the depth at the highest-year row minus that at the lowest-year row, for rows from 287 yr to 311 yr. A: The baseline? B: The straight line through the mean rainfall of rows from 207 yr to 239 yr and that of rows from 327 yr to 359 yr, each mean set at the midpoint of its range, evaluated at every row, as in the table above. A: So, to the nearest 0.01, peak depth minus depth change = 0.37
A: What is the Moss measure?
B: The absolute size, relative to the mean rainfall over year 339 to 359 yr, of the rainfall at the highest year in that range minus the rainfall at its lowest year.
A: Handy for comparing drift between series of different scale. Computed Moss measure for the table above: 0.25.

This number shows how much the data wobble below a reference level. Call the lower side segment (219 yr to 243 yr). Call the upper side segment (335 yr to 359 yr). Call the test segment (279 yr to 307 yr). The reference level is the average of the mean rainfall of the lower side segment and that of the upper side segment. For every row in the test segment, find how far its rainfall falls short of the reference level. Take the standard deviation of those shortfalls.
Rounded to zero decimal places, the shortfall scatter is 5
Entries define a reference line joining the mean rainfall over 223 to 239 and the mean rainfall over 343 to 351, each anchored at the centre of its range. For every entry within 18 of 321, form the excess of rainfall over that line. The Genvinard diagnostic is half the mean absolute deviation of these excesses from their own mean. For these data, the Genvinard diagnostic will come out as 18.3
